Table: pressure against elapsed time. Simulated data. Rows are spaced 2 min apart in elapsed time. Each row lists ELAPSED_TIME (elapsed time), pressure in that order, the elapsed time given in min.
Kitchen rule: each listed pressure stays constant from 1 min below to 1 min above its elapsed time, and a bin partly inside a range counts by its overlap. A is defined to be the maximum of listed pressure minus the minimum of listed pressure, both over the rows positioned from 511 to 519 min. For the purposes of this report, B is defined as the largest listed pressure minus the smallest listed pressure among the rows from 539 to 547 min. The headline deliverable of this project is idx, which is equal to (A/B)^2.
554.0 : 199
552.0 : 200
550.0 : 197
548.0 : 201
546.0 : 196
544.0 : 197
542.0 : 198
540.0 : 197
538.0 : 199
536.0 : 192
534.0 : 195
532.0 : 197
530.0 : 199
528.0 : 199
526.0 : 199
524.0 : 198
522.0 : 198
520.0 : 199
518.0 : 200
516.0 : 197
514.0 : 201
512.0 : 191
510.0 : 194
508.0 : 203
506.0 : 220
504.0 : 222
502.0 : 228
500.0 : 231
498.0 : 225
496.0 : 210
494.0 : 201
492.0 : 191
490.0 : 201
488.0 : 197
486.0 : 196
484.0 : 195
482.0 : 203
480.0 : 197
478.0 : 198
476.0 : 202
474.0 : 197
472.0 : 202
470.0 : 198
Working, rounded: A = 10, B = 2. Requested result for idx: 25.0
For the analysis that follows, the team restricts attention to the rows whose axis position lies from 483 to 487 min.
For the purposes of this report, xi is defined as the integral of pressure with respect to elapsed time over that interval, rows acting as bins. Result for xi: 782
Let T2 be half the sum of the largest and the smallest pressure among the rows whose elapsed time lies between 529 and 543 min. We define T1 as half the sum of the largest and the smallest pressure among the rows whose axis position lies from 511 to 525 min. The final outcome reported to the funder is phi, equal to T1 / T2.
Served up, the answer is 1.00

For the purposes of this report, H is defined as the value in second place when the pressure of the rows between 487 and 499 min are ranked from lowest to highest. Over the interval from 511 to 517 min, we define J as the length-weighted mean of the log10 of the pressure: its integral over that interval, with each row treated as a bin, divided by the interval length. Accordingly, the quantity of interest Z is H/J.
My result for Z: 85.9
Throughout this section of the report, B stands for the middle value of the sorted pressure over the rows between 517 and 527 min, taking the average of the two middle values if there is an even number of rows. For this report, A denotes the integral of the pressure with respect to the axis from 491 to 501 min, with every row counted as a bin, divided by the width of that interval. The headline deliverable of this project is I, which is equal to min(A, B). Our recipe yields 199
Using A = 212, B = 199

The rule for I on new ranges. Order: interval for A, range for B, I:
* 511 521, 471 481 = 198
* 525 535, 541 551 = 197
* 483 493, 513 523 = 196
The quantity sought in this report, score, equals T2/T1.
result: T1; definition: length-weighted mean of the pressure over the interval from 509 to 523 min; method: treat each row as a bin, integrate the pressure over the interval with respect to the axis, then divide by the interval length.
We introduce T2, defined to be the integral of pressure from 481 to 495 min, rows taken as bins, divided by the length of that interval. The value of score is 1.00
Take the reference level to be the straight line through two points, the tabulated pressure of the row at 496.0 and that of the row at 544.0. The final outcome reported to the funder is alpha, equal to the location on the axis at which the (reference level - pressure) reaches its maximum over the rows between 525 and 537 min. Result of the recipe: 536.0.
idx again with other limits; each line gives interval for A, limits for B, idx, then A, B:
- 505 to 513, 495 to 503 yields 1.9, 29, 21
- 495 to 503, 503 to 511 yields 0.6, 21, 28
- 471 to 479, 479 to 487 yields 0.4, 5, 8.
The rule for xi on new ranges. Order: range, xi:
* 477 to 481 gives 790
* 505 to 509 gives 846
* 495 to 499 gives 870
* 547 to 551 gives 796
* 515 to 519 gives 794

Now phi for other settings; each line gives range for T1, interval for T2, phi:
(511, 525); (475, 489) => 0.98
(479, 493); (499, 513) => 0.93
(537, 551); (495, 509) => 0.91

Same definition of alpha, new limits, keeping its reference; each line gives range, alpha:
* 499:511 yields 510.0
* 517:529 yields 522.0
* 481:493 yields 492.0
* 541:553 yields 546.0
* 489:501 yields 492.0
